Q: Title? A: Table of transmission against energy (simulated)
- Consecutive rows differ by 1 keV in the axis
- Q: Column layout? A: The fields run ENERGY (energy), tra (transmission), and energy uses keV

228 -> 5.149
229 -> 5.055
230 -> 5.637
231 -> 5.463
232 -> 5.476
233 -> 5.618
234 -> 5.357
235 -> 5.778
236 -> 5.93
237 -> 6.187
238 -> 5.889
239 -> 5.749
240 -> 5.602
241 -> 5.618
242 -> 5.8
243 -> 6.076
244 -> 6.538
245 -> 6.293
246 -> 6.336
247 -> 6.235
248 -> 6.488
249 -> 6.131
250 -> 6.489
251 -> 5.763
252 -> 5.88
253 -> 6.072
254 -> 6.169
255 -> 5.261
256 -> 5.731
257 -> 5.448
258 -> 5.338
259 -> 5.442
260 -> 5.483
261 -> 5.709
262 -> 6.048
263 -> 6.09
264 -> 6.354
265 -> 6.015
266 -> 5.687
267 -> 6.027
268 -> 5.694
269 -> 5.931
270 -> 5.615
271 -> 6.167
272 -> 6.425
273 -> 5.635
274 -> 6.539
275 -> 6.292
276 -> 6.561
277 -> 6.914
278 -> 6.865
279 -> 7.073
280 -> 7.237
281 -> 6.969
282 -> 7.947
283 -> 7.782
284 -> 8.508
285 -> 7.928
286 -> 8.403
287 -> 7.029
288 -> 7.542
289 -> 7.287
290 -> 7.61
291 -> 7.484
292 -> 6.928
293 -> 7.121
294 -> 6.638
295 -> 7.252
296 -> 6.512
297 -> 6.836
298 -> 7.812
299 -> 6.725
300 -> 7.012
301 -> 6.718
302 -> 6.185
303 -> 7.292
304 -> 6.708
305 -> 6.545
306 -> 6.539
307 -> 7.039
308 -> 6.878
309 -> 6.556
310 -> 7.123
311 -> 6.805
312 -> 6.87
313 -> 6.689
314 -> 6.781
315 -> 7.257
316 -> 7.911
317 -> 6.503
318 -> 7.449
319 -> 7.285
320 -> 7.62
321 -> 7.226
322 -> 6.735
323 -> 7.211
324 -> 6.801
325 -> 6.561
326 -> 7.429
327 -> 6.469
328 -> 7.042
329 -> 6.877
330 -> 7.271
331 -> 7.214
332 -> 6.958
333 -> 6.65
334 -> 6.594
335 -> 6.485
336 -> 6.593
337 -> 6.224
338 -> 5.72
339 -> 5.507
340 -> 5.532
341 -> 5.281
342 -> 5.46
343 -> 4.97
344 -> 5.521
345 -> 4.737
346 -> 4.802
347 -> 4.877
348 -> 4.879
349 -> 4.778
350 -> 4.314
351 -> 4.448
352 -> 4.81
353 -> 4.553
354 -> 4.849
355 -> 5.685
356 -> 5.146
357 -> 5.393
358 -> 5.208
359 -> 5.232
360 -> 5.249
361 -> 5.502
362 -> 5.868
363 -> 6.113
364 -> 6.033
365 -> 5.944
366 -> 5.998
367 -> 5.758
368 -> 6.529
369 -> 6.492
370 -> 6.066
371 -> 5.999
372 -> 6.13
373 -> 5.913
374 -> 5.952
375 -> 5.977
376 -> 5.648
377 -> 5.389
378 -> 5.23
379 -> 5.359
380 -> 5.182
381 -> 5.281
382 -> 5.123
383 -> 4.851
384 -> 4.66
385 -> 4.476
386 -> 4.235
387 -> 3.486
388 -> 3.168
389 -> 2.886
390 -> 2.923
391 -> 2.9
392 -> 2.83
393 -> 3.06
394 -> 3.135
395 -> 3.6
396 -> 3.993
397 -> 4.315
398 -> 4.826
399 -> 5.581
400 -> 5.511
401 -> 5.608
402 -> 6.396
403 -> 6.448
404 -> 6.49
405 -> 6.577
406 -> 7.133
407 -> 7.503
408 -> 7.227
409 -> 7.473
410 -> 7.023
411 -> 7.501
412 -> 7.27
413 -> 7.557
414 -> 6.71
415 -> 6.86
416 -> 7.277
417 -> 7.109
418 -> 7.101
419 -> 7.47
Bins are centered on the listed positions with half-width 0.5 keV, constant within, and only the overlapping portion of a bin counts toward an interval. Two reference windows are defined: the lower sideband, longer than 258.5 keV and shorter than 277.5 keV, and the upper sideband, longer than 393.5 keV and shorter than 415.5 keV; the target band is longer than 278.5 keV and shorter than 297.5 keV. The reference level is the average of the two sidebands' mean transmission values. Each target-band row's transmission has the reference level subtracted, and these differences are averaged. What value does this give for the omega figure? 1.3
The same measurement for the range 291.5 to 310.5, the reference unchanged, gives 0.8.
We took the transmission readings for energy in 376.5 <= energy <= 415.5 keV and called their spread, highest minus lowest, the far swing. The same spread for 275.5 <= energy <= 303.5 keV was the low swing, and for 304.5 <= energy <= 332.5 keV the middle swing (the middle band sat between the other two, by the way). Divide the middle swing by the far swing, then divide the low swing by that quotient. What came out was 7.6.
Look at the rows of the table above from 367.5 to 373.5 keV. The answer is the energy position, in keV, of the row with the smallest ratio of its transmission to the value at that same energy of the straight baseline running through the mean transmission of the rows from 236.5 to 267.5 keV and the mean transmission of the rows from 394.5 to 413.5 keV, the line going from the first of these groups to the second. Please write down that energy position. 373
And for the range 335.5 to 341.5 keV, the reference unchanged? 341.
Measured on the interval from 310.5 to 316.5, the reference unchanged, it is 313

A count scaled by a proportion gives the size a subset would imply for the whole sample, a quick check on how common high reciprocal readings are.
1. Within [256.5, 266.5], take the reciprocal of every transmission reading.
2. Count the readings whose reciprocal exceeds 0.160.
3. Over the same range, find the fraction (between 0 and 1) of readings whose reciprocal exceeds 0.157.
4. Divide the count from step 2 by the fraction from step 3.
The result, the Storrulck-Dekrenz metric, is 9.0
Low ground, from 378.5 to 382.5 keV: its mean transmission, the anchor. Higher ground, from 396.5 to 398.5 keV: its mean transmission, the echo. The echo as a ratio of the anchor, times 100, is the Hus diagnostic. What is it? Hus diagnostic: 87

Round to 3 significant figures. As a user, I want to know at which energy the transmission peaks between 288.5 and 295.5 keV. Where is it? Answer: 290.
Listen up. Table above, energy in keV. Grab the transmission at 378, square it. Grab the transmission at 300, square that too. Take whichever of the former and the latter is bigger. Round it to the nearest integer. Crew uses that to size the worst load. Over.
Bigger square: 49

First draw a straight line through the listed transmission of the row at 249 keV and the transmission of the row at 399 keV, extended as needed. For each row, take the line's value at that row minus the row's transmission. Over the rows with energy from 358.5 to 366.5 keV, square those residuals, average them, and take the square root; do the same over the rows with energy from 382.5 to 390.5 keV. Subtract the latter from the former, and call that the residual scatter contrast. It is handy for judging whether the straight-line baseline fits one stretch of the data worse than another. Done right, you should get -1.6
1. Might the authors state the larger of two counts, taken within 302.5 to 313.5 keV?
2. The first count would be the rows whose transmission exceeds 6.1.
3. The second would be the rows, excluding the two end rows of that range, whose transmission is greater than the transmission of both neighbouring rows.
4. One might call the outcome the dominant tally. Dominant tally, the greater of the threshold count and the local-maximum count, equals 11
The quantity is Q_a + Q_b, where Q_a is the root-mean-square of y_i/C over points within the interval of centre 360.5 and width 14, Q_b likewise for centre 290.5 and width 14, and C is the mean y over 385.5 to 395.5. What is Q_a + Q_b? 4.02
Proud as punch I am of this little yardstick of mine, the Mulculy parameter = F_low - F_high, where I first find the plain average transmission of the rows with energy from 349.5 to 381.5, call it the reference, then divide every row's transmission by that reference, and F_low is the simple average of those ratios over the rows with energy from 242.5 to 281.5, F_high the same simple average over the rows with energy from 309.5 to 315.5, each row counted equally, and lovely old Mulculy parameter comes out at -0.14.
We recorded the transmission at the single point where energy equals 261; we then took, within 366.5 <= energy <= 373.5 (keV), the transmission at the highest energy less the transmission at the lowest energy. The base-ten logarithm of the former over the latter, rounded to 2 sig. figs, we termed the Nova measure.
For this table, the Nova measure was 1.6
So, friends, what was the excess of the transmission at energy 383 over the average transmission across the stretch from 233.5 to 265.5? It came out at -1.1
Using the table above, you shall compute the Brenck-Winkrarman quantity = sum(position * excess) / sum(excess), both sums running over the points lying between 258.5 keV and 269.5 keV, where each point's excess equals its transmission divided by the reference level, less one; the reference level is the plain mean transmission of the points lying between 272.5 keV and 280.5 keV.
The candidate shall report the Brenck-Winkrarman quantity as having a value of 263.6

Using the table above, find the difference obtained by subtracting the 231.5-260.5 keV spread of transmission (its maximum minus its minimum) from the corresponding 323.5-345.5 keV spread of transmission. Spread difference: 1.4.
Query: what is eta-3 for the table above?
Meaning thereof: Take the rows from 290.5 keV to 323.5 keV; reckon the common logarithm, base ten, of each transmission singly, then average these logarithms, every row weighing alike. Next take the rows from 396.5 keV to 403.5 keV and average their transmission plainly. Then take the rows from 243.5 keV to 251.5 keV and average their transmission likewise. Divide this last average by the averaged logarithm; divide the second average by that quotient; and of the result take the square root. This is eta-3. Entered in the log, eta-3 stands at 0.86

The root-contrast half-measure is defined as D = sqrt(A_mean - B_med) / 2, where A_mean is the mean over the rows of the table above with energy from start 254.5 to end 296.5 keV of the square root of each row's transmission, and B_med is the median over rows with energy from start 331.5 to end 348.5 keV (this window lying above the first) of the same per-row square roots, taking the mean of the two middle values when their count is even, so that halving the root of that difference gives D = 0.23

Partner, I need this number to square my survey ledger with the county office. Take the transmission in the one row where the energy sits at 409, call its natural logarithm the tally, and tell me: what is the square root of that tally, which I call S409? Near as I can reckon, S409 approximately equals 1.42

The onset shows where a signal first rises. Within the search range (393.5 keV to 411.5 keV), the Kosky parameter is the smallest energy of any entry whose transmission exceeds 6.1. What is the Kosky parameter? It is 402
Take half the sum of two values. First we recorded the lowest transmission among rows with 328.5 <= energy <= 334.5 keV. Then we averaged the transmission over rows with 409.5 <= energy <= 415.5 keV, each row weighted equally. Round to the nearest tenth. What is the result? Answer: 6.9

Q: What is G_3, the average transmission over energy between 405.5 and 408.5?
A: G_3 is 7.3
